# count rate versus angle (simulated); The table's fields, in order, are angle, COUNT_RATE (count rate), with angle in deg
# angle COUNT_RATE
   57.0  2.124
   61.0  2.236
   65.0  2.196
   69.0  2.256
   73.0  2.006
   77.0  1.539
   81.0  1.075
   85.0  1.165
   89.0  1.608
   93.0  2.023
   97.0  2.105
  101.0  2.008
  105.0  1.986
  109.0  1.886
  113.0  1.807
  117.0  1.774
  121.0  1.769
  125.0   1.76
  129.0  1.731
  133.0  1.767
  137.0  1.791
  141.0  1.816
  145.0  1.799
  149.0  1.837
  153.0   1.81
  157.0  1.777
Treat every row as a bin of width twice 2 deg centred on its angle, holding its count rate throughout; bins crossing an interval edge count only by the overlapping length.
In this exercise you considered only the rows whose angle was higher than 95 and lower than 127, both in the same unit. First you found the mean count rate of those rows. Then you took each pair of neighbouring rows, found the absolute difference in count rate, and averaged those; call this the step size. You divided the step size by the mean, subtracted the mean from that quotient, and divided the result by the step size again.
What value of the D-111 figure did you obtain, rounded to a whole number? -38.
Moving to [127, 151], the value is -63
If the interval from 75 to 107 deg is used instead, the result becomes -7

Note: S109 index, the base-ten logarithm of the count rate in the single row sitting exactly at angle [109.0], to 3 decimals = 0.276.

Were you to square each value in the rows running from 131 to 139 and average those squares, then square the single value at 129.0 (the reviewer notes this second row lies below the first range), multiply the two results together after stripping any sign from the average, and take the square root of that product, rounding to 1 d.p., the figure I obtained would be 3.1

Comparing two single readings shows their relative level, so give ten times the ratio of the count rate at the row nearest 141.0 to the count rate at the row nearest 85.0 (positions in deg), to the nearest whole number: 16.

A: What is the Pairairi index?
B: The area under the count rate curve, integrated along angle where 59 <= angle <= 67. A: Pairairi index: 17.7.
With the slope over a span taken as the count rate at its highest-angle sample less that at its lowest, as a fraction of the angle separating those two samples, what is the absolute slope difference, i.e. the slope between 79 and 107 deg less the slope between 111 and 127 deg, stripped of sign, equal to 0.04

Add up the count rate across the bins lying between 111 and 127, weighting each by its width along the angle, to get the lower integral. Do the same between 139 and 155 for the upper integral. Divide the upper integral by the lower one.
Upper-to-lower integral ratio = 1.02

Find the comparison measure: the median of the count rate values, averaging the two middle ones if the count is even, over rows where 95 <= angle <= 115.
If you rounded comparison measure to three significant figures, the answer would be 1.99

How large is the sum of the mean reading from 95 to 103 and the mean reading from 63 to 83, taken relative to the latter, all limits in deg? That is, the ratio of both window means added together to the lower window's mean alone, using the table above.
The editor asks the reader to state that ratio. 2.13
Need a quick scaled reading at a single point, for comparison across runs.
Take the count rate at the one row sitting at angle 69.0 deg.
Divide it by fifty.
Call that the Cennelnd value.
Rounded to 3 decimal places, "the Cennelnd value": 0.045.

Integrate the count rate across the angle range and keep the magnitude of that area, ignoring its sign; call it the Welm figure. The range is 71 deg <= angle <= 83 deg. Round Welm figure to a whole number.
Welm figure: 18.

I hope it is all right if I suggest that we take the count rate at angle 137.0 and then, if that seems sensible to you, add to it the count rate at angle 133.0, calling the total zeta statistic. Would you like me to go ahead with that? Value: 3.56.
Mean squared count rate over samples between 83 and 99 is 3.12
